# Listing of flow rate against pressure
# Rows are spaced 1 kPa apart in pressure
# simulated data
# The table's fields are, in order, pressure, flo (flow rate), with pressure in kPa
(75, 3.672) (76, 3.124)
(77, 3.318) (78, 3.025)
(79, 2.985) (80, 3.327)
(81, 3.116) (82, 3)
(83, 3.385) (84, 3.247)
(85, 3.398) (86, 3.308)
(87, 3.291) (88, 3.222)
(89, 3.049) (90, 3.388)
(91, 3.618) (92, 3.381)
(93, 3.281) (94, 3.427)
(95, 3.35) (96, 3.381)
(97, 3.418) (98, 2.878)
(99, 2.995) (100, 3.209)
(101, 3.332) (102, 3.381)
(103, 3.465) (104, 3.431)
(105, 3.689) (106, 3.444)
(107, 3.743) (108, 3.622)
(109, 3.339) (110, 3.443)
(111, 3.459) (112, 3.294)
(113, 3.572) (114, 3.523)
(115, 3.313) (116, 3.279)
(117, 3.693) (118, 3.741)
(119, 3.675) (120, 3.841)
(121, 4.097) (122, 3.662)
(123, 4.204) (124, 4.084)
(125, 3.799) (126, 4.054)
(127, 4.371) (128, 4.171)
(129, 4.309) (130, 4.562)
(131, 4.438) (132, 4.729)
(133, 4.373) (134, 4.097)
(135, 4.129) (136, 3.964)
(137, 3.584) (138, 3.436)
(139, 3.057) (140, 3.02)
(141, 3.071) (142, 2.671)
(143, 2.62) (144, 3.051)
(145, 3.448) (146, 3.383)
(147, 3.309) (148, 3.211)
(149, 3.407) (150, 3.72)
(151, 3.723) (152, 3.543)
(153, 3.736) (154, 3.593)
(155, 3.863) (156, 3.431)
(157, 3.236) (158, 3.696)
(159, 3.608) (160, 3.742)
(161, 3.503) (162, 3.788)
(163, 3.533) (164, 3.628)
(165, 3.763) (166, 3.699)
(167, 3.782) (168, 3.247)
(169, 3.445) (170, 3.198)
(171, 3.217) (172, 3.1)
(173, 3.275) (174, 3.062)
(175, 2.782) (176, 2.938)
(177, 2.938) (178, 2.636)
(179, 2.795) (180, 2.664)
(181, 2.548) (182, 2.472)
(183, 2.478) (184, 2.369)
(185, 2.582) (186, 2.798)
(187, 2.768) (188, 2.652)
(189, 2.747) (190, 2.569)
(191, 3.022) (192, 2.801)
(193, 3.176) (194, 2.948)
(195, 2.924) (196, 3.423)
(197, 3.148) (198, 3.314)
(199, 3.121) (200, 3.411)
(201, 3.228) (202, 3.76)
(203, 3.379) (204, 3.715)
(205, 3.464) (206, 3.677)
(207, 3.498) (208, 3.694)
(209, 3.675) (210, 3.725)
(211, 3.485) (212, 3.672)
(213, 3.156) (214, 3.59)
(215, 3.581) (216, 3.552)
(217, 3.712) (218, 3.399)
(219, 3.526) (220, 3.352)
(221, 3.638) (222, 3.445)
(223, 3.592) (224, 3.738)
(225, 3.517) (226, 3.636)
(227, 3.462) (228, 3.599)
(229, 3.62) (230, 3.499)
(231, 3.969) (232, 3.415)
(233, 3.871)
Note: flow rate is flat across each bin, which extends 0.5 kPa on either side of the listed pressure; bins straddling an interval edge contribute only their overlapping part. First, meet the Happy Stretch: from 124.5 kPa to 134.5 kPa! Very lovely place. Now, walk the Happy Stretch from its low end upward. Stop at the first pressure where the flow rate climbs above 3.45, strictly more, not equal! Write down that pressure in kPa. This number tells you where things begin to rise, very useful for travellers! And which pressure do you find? 125 kPa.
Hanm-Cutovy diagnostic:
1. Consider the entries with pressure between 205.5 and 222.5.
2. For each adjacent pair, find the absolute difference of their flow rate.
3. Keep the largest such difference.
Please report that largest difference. 0.52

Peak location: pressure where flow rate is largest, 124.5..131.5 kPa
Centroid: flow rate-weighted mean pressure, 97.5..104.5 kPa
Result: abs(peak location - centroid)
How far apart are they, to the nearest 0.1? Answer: 28.9 kPa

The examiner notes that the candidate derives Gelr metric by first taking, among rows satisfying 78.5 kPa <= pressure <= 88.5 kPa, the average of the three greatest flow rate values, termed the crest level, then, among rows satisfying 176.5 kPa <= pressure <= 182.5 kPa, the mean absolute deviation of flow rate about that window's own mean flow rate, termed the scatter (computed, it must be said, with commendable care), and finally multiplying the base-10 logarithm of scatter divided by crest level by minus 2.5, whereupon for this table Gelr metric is 3.56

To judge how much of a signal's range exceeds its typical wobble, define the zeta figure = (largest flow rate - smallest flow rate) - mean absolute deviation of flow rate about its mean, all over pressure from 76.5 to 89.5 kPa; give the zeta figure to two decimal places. 0.28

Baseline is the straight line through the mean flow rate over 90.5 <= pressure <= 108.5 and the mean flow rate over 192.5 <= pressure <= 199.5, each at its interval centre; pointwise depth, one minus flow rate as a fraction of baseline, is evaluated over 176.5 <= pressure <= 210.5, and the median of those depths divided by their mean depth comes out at 1.9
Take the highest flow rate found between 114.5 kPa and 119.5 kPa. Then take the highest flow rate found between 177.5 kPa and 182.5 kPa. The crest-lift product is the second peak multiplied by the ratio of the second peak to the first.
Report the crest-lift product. 2.1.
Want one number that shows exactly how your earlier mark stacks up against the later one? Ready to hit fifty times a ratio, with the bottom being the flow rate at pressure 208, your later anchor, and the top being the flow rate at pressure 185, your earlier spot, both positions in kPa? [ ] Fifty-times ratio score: 35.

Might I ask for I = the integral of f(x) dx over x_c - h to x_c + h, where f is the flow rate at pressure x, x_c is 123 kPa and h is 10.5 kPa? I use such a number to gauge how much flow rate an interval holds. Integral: 83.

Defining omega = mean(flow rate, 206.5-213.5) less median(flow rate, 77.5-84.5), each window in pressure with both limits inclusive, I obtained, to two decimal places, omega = 0.44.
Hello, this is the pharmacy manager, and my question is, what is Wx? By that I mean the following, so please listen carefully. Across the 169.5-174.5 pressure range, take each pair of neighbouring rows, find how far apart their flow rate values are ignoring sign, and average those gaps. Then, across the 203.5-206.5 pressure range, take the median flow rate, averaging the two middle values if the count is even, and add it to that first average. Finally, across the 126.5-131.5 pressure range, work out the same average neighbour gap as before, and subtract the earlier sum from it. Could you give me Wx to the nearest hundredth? -3.63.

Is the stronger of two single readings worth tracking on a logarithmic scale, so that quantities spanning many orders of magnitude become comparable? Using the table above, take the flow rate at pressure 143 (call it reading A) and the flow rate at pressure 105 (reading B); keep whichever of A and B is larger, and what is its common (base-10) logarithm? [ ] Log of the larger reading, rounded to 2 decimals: 0.57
